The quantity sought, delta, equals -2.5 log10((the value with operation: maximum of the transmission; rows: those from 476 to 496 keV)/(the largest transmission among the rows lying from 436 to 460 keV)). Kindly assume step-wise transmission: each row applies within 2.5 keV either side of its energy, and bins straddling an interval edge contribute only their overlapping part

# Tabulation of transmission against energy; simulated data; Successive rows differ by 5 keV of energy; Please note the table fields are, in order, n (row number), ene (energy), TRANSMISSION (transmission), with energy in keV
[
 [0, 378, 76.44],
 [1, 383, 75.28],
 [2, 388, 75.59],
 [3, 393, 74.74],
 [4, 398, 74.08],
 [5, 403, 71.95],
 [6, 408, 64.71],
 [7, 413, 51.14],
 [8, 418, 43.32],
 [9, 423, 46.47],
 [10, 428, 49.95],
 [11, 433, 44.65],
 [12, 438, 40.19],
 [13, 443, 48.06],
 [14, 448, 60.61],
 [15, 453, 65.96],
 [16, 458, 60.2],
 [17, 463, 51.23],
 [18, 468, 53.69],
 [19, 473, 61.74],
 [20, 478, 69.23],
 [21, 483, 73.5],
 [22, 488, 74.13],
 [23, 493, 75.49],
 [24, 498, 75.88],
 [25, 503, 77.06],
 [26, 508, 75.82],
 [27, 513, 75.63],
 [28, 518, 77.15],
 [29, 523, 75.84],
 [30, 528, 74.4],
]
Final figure -0.15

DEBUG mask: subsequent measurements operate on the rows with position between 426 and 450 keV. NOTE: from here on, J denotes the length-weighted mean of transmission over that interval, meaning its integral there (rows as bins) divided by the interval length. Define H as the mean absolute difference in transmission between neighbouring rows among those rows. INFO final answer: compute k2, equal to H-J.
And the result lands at -41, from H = 7.5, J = 48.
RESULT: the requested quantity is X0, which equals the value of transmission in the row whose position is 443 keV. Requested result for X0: 48.06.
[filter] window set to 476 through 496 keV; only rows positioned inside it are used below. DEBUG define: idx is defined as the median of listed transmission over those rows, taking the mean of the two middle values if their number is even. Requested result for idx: 74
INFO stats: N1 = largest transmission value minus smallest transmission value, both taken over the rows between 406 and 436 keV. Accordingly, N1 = 21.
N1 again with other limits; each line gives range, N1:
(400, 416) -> 21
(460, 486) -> 22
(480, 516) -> 4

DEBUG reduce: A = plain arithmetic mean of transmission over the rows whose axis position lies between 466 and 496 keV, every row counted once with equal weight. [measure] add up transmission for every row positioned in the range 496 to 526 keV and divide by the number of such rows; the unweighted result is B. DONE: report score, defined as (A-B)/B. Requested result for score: -0.1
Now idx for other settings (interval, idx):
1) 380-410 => 74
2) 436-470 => 54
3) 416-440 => 45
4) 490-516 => 76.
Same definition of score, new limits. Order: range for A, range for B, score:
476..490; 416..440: 0.6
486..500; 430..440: 0.8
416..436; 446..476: -0.2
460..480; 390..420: -0.1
